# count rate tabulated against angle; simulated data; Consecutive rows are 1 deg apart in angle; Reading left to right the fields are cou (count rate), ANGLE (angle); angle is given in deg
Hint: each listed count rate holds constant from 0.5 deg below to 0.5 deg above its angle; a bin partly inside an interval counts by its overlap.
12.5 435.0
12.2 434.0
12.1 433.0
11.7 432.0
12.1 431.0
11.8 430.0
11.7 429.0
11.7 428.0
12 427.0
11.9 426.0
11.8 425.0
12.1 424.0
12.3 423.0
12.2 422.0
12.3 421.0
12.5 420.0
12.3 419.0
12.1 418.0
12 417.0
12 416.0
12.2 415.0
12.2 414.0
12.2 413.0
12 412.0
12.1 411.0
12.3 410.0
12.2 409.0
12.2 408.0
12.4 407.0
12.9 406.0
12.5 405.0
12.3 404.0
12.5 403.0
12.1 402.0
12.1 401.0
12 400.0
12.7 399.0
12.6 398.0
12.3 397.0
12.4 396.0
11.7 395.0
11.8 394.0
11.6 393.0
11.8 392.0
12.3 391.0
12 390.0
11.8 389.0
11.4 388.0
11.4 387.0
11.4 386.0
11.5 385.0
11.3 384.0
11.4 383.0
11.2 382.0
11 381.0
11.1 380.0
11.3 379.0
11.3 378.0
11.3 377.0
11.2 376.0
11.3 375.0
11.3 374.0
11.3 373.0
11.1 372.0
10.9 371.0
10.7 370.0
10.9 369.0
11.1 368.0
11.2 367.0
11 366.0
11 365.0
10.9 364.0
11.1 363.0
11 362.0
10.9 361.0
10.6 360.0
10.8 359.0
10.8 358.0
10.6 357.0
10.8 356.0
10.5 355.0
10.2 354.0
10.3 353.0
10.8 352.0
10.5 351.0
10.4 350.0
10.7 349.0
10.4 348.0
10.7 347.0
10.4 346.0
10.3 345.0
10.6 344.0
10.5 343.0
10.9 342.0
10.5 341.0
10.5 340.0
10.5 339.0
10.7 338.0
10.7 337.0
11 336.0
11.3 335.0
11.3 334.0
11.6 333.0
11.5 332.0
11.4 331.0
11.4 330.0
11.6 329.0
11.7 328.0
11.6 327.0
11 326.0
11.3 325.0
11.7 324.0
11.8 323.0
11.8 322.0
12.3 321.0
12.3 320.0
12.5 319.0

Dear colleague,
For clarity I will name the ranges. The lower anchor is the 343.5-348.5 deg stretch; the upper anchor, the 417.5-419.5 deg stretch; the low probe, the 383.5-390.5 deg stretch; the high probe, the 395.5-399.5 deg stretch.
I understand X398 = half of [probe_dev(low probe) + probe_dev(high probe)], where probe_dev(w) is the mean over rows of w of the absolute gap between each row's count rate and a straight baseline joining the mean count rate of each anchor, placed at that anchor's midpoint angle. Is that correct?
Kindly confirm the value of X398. 0.48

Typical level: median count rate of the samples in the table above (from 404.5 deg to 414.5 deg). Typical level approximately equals 12.2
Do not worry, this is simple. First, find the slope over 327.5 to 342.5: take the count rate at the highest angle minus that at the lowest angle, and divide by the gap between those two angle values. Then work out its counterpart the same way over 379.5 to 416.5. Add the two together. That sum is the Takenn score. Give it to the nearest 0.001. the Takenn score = -0.032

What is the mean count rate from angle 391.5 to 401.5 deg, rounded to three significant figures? 12.1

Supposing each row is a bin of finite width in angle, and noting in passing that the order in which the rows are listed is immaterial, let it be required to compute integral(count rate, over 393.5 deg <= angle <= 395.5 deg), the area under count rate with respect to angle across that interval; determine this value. 23.5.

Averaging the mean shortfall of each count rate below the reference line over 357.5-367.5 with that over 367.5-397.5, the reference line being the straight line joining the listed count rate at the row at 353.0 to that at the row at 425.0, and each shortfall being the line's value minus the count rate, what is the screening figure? -0.48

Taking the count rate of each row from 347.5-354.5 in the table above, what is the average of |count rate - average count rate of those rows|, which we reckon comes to 0.17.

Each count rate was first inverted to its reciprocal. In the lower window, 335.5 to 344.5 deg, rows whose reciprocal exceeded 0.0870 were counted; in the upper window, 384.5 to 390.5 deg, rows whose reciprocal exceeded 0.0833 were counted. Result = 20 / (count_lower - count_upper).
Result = 7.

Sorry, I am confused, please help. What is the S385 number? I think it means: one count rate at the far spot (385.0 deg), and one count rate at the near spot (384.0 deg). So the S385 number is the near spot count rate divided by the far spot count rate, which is 0.98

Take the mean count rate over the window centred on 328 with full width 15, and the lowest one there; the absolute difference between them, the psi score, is 0.55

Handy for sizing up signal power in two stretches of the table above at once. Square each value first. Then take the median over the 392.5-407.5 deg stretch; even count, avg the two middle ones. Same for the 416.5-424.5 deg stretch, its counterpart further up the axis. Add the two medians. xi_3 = 301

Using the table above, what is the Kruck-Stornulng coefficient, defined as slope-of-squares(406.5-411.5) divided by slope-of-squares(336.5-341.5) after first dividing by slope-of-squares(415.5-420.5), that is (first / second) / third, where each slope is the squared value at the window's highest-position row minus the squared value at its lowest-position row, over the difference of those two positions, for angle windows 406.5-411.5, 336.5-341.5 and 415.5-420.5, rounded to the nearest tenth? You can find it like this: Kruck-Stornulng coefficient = 0.6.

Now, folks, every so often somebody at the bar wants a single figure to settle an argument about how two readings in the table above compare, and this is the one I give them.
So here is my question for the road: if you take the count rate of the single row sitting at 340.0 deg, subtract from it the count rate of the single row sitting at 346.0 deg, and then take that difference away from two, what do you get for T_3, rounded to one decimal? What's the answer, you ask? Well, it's 1.9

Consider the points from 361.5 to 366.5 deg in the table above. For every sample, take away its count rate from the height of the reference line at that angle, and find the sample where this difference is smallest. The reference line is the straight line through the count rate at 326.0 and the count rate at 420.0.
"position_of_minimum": 363.0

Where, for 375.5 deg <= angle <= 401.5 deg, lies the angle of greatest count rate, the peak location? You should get 399.0 deg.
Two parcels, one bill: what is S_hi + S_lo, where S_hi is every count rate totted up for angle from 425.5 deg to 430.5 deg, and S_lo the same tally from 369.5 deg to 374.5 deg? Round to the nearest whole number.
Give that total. 114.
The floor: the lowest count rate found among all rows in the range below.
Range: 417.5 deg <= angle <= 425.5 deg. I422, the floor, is 11.8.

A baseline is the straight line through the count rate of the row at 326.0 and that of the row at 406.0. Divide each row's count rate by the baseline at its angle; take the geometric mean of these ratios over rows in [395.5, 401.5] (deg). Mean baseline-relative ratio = 0.971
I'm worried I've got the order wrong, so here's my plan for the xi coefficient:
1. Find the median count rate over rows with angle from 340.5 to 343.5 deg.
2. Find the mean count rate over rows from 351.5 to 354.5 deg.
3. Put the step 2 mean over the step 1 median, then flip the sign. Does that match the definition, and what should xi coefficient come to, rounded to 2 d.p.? -0.99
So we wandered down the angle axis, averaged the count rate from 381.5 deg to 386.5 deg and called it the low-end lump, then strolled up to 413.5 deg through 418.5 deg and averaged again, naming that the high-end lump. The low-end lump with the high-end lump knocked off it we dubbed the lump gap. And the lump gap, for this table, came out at -0.7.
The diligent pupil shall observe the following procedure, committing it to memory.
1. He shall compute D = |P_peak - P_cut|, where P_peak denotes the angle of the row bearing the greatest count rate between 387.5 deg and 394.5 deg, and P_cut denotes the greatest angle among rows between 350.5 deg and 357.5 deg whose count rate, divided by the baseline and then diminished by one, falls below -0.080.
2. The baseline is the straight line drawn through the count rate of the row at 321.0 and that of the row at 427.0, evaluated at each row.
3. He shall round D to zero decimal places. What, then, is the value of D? 34 deg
